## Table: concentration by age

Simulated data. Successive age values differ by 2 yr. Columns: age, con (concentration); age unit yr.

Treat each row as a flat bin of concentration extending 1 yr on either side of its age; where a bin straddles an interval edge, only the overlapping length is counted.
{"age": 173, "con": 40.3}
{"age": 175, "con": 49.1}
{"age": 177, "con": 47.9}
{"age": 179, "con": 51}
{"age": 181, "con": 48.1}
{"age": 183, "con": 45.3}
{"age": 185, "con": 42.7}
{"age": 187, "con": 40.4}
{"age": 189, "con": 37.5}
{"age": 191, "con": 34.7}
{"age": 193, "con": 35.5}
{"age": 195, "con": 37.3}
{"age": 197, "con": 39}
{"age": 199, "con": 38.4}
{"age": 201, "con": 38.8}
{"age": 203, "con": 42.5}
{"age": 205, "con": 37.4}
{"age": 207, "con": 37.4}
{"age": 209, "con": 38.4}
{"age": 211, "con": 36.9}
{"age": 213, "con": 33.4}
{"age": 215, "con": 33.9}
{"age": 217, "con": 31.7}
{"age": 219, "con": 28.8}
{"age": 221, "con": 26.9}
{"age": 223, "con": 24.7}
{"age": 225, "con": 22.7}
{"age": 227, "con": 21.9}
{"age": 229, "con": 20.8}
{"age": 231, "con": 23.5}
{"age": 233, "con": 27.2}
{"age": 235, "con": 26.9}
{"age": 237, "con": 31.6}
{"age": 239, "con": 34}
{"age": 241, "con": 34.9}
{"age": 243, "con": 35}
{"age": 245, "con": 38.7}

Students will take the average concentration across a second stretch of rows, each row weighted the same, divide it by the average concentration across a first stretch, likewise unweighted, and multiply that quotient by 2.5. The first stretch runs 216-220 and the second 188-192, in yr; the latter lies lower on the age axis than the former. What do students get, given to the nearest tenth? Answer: 3.0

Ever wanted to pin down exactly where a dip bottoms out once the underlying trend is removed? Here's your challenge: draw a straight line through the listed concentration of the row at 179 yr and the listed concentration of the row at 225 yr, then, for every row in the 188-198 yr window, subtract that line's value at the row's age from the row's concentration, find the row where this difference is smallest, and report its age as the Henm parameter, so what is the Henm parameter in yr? 191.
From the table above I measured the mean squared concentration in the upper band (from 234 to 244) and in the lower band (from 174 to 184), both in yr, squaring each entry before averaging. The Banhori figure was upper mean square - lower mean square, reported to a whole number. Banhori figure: -1270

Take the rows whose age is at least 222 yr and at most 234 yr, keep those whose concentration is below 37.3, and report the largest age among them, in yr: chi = 233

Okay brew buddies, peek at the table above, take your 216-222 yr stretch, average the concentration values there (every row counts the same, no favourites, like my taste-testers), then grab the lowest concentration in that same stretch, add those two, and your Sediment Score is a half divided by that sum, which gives 0.0089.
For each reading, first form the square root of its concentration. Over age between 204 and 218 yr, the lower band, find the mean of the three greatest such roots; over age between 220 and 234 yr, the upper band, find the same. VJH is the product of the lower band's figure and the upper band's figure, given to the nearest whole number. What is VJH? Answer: 31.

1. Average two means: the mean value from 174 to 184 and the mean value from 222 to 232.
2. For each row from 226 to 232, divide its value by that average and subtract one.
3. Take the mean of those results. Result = -0.38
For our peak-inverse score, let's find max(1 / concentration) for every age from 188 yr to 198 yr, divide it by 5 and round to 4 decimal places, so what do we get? 0.0058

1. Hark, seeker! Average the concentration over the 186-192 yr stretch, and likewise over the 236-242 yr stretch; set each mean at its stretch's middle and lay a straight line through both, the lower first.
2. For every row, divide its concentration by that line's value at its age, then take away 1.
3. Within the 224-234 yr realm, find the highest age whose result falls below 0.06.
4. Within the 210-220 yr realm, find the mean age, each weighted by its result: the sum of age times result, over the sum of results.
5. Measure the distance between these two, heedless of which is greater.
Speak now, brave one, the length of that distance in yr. 15.4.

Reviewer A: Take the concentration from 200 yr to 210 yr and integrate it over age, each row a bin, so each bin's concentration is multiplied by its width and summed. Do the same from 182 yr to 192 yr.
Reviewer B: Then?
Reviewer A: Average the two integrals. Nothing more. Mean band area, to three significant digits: 395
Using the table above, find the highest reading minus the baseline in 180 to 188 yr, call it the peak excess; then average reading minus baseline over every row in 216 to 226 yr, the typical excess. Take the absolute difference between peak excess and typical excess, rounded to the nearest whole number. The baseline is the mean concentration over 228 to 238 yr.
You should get 21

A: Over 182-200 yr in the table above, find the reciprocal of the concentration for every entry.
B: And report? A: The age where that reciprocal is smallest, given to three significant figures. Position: 183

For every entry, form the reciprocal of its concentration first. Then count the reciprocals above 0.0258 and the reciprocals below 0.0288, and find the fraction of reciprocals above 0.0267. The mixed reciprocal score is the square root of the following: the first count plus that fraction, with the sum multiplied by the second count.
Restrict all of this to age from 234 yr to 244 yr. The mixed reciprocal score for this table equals 3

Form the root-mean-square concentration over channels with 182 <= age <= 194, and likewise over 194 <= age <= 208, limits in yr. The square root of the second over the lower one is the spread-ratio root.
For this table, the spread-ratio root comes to 0.99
